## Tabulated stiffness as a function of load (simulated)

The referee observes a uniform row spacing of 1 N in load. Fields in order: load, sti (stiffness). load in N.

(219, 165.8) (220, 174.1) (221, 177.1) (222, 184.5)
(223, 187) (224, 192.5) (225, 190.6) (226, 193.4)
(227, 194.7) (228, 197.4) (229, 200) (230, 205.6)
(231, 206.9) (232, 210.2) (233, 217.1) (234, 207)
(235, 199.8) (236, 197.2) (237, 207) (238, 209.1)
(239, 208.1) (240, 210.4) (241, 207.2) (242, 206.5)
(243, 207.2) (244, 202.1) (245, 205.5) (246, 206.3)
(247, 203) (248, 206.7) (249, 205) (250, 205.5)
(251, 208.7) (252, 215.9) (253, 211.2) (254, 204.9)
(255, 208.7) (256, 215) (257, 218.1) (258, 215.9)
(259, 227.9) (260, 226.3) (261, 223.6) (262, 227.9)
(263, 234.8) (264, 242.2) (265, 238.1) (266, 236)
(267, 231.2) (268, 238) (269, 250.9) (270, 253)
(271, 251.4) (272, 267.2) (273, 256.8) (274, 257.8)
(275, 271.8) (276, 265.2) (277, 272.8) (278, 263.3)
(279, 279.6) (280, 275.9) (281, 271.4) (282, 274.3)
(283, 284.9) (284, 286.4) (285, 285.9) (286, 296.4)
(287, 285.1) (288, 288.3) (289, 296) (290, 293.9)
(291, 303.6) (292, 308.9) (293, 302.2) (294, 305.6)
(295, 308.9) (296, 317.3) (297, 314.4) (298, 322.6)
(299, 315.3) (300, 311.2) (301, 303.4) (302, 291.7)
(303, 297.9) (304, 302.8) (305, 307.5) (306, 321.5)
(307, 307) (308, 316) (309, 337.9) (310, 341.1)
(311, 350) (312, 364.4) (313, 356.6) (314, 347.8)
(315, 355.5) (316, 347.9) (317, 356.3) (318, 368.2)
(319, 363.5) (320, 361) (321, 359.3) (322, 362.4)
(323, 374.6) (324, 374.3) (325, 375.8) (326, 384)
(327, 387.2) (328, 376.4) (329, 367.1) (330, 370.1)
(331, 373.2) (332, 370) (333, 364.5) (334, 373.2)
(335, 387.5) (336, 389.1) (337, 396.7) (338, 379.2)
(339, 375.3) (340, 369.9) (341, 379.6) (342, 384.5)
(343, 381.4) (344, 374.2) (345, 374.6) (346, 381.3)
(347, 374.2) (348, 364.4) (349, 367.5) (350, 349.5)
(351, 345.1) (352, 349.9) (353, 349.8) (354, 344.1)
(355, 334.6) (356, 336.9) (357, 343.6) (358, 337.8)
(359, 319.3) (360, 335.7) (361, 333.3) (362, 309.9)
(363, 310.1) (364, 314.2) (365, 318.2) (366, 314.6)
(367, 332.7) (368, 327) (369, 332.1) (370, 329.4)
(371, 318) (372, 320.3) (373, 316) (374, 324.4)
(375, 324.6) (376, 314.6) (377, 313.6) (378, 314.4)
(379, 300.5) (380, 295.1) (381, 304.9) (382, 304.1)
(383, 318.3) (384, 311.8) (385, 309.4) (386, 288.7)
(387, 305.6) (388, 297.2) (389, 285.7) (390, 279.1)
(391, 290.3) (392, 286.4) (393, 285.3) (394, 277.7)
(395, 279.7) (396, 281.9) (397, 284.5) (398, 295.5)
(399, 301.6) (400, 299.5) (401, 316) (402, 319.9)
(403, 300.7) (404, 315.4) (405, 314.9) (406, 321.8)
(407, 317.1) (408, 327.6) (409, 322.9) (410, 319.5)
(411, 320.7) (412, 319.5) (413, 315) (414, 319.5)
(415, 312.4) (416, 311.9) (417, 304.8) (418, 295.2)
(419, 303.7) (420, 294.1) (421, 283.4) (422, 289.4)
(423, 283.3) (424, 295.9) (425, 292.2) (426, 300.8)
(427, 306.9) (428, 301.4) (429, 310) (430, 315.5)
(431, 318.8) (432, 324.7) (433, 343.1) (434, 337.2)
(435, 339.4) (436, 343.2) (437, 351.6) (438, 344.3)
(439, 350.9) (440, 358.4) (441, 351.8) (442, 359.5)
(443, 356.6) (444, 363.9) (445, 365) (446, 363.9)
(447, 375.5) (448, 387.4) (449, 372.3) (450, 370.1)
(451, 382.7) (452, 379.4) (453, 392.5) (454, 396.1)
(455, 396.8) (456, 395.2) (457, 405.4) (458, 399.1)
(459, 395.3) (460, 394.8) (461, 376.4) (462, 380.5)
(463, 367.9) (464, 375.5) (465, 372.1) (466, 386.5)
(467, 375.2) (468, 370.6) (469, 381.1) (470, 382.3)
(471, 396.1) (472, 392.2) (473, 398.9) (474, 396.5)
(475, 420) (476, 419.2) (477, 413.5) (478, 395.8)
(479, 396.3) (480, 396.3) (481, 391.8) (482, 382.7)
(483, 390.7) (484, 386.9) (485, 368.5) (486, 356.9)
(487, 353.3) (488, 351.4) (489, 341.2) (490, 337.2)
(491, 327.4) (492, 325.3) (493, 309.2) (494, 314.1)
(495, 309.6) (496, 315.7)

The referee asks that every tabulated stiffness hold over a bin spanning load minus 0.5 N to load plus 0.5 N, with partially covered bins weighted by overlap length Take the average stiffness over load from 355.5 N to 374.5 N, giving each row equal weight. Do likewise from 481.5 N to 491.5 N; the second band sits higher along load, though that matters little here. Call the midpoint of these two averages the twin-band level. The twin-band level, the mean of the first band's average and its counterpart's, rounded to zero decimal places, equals 342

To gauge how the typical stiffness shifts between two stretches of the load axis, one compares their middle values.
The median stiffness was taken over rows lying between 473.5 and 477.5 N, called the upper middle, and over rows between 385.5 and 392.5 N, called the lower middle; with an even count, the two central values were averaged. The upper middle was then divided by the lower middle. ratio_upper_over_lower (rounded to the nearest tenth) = 1.4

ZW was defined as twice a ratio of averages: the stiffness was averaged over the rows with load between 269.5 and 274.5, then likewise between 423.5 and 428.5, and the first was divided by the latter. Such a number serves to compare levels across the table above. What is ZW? 1.72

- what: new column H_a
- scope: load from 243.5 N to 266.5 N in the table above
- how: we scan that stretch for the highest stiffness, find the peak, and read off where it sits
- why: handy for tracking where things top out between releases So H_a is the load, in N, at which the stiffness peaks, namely 264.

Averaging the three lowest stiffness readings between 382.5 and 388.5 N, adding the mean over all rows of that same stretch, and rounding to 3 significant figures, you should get 602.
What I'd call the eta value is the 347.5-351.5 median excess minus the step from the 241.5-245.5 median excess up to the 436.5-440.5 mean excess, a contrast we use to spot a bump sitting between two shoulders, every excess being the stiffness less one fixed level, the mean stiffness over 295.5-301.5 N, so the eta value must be -102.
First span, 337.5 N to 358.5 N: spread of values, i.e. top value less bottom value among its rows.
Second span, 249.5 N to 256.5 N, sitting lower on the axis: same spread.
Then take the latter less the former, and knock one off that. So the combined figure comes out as -40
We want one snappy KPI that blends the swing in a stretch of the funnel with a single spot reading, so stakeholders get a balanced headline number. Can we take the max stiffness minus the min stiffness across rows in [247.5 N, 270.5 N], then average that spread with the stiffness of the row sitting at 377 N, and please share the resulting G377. 181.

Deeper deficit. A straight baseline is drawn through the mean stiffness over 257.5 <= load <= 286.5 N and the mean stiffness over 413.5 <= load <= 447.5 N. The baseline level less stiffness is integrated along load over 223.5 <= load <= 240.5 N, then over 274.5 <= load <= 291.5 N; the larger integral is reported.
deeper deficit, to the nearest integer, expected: 594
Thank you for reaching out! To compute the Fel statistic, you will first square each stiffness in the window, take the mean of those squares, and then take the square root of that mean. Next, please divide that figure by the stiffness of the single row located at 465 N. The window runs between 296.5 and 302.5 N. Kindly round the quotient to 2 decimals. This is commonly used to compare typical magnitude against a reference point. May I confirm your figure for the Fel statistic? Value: 0.83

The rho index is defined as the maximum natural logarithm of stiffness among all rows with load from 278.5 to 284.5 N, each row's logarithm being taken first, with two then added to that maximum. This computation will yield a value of 7.66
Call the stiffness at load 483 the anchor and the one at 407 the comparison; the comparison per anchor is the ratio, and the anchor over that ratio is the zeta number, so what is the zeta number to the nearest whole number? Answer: 481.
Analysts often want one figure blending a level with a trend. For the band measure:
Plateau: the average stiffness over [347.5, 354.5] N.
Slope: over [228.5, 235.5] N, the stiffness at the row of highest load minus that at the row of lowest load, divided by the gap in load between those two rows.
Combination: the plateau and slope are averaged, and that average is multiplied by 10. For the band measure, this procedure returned 1764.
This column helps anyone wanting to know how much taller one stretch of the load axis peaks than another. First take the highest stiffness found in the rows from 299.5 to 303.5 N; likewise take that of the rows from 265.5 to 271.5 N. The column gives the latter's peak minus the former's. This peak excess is -58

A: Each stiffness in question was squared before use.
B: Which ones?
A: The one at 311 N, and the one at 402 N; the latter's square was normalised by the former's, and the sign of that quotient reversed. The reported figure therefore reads -0.84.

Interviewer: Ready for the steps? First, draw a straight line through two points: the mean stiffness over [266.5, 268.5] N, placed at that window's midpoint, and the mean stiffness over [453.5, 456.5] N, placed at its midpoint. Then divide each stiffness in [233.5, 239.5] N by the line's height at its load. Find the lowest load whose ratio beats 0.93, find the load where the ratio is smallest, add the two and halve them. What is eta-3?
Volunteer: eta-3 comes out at 235.0 N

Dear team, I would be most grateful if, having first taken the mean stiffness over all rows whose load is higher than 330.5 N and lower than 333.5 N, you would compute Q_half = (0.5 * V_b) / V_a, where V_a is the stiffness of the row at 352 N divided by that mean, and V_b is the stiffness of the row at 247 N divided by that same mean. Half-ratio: 0.29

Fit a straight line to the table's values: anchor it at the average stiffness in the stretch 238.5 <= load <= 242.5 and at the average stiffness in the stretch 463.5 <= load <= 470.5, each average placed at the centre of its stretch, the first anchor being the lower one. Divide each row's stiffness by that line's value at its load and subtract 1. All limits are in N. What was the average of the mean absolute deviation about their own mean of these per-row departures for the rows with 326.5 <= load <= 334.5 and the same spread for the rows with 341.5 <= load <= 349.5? 0.0229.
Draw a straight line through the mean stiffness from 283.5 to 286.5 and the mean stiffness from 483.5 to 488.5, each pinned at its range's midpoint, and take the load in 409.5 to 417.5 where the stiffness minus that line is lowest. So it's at 417 N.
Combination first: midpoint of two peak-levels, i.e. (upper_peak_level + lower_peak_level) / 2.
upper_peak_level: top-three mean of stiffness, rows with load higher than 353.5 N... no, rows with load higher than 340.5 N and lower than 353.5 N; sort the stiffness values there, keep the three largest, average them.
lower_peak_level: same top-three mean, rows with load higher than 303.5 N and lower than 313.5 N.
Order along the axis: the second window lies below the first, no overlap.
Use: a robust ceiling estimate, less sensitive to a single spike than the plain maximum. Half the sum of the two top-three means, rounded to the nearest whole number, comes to 370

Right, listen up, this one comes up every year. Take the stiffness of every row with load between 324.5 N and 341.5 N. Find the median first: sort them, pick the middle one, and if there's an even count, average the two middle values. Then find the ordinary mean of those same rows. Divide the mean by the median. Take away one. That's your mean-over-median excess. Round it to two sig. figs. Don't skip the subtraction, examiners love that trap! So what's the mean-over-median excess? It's 0.0047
